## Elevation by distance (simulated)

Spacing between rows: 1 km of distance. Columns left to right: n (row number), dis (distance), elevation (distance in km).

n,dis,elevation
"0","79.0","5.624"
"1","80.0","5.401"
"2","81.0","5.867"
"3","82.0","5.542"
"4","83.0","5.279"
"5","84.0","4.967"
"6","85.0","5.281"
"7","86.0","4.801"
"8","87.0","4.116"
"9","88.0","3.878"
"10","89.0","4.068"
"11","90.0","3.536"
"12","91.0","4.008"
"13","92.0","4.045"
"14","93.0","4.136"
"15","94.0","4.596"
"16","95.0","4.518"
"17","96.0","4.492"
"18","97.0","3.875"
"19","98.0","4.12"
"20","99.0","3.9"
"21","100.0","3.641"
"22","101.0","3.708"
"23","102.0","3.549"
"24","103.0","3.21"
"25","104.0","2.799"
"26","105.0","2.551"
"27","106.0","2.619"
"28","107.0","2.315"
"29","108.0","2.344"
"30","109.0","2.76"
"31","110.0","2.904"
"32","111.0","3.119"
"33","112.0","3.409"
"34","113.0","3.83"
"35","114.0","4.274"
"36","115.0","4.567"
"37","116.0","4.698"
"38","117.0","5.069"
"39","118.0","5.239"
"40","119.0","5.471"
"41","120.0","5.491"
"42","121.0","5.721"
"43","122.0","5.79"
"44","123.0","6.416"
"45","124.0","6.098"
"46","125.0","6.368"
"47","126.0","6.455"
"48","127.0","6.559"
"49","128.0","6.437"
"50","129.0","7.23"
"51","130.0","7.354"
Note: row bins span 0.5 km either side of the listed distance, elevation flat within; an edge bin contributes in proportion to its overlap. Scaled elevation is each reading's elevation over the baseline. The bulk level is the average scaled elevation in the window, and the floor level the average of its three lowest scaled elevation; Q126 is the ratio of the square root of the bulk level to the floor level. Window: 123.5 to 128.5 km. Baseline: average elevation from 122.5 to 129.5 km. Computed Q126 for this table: 1.0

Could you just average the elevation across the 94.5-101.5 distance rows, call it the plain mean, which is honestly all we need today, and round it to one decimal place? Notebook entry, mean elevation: 4.0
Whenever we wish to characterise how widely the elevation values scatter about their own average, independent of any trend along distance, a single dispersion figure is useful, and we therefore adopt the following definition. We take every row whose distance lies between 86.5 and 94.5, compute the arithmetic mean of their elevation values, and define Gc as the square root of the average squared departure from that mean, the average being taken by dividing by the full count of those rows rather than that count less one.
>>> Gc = 0.28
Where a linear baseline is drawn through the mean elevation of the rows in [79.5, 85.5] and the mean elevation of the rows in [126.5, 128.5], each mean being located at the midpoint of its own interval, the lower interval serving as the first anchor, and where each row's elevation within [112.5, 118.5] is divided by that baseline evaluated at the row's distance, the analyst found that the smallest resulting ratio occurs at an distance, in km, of 113.0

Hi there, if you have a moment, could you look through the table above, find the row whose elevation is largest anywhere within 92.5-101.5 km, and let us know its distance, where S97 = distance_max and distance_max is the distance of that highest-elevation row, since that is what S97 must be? 94.0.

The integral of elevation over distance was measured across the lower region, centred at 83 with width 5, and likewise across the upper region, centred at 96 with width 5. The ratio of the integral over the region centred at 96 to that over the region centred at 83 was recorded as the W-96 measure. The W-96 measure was 0.80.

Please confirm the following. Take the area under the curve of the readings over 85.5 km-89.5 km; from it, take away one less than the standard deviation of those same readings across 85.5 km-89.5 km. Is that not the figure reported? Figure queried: 17.5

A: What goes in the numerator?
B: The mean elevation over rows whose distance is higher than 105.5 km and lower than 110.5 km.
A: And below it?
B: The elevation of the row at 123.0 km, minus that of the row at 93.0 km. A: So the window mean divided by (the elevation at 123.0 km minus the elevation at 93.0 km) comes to 1.1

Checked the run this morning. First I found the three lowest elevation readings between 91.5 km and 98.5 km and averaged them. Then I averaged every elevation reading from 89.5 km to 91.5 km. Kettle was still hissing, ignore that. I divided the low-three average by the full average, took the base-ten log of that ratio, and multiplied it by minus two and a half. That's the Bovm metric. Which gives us -0.1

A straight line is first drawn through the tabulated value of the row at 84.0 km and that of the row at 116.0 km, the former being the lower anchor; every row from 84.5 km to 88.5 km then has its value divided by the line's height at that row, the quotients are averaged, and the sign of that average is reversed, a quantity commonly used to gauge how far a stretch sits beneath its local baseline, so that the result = -0.91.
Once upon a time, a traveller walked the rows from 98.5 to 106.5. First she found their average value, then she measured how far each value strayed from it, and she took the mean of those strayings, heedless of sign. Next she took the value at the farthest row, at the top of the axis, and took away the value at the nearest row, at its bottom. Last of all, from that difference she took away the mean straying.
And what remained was -1.7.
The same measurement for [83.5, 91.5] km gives -1.5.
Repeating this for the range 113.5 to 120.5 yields 0.8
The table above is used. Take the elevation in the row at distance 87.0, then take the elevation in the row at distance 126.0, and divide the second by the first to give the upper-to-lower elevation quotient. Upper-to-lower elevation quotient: 1.6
